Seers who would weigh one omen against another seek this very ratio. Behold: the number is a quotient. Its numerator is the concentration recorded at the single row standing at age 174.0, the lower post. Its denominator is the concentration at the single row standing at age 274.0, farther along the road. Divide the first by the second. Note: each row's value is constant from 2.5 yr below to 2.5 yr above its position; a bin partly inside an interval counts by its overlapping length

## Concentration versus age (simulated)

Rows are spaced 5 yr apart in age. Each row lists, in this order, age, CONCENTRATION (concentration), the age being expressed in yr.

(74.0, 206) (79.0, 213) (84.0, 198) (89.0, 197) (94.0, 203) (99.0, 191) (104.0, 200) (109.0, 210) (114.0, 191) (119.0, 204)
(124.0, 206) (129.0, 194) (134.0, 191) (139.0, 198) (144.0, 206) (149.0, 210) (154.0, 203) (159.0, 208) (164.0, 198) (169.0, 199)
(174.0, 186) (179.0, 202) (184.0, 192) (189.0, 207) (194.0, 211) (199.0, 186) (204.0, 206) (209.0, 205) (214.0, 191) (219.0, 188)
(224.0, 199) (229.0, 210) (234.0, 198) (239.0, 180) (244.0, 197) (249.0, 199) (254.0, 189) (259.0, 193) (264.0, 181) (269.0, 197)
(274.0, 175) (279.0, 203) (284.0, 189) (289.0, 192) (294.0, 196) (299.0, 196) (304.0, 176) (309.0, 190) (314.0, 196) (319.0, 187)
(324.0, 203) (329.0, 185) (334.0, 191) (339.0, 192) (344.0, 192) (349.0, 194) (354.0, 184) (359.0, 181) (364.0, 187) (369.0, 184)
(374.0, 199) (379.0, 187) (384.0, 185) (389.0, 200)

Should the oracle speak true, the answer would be 1.063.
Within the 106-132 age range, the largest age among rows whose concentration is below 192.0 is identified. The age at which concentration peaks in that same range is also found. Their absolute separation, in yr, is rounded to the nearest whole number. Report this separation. 5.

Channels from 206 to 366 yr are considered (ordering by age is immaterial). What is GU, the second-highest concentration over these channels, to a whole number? 205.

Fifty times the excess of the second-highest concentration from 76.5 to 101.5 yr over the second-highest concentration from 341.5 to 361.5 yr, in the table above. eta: 550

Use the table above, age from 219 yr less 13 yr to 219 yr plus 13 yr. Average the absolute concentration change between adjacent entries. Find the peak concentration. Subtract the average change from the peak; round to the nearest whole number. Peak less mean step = 200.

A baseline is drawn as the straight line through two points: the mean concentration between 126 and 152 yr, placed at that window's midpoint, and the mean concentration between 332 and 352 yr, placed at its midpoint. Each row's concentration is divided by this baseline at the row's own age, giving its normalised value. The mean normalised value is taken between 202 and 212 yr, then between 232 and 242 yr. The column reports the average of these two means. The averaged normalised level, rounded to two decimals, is 1.00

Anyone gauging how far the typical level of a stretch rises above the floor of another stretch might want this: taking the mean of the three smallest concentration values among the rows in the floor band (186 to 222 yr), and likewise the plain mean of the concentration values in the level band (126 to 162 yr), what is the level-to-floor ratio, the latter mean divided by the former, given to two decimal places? 1.07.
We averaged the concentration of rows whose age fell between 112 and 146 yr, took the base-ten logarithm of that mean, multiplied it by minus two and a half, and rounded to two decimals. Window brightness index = -5.74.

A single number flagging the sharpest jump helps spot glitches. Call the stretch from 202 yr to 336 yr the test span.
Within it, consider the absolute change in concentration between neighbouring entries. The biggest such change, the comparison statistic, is 28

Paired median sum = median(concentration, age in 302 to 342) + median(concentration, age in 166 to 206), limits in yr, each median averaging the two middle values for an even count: 391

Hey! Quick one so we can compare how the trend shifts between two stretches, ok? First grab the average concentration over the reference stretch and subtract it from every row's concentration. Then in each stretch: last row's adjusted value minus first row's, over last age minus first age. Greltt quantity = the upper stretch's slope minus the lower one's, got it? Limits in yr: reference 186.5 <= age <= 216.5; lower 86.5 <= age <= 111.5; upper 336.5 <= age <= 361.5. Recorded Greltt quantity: -1.2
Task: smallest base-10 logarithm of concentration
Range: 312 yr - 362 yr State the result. 2.26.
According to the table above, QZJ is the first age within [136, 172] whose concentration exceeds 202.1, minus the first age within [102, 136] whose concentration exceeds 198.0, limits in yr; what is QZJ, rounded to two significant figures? 40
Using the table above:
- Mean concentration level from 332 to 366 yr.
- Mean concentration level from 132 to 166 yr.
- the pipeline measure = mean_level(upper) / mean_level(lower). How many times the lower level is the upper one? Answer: 0.93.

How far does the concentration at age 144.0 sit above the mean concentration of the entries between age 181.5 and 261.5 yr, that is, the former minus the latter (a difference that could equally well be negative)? 9.1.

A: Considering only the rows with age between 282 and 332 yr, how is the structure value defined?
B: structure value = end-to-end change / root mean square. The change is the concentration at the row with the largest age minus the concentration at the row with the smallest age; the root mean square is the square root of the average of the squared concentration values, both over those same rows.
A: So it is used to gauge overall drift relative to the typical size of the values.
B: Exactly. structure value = -0.02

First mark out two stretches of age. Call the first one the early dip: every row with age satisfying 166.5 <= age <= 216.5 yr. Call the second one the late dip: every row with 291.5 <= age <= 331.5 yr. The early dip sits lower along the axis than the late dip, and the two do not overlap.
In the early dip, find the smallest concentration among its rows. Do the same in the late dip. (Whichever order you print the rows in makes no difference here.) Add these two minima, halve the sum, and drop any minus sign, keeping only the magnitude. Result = 181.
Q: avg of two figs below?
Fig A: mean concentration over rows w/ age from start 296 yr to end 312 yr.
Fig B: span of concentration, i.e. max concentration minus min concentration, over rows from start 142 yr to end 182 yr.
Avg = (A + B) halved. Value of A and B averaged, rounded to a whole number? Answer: 106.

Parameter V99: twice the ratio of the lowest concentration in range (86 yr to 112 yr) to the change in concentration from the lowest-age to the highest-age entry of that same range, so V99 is 29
